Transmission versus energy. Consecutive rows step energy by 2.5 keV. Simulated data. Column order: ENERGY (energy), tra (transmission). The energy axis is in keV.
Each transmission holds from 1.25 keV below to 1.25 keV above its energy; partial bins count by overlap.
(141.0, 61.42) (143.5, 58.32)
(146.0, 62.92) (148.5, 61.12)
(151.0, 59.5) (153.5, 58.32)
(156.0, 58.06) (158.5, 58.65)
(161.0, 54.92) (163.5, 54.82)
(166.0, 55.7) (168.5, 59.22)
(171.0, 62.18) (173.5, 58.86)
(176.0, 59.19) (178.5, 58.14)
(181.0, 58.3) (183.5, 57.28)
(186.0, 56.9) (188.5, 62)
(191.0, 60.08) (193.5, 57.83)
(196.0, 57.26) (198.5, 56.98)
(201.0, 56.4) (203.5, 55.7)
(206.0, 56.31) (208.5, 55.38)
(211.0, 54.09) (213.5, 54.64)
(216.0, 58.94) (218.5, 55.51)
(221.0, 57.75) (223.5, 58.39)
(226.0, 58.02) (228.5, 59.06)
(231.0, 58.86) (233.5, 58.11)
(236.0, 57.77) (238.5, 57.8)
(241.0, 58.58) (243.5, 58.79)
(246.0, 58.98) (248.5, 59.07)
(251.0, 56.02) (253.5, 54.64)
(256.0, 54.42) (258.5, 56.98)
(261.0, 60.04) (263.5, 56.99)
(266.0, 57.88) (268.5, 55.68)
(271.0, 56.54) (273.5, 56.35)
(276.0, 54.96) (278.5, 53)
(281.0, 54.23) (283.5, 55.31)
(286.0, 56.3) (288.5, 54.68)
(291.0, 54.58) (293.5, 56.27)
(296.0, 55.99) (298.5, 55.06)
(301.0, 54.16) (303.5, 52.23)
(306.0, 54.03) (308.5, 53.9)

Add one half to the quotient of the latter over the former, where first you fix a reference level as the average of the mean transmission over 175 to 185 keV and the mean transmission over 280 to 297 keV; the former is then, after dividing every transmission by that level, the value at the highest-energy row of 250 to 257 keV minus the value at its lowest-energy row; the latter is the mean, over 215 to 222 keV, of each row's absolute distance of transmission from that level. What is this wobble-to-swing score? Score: -52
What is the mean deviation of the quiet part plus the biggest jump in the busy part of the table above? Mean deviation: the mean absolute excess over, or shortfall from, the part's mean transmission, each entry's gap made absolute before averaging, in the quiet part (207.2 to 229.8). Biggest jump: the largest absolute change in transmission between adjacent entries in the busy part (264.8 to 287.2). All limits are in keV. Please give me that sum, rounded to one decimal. 3.9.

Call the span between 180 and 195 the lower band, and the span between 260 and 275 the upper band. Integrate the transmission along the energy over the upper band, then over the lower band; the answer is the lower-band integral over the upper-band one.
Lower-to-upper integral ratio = 1.03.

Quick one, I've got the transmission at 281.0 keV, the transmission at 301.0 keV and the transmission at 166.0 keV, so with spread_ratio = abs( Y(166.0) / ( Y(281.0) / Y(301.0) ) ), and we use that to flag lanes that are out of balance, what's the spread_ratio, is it 55.6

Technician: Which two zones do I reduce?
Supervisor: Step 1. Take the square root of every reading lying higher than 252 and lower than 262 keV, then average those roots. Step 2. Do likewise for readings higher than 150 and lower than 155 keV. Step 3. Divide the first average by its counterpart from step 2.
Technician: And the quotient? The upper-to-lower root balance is 0.979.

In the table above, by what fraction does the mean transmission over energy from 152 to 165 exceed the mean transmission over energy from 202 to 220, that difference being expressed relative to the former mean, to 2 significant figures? 0.020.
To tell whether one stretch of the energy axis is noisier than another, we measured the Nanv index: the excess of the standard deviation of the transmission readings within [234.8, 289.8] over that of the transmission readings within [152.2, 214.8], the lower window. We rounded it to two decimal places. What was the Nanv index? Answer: -0.25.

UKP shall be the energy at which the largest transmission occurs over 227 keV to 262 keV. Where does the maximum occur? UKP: 261.0 keV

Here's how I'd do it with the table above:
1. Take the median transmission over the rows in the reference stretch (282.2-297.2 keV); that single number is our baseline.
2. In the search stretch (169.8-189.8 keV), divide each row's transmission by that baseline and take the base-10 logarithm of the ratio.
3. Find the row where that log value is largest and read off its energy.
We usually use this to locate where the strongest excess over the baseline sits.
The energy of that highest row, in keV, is 171.0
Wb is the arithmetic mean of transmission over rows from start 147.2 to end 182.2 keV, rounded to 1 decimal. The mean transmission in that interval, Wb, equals 58.4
